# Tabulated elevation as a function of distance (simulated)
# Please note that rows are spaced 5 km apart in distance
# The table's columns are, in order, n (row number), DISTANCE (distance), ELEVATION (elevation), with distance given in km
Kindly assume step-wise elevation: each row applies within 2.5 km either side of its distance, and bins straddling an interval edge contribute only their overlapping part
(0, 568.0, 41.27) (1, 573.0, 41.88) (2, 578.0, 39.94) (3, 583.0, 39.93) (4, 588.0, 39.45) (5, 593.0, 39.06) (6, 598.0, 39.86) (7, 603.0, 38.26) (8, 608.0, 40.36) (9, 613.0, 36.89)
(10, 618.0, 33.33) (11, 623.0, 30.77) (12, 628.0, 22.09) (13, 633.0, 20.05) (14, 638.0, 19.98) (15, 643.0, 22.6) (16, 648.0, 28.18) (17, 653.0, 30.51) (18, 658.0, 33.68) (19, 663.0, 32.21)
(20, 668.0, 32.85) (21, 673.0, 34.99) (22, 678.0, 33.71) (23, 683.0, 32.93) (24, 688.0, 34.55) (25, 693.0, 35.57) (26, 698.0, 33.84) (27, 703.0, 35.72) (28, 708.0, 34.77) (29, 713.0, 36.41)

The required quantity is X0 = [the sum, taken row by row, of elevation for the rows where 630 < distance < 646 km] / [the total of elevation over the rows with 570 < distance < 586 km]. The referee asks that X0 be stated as 0.5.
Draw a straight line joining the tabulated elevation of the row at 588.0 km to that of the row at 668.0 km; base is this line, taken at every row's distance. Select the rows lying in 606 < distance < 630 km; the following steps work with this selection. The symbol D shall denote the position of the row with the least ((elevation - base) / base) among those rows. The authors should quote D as 628.0 km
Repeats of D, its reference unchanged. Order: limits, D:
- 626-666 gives 633.0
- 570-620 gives 618.0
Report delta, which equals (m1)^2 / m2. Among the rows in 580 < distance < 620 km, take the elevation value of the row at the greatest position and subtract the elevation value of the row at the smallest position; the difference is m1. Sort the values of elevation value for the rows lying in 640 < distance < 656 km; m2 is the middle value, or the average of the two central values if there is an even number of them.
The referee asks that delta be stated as 1.5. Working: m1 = -7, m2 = 28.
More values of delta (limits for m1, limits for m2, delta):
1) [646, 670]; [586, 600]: 0.6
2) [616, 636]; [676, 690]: 5.2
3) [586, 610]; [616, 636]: 0.0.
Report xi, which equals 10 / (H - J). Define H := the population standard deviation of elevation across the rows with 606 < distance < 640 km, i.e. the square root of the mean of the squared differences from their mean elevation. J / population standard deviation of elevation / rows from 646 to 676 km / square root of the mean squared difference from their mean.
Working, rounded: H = 7.8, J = 2.2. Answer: 2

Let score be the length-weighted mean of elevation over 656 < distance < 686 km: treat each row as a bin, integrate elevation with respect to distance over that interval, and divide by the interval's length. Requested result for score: 33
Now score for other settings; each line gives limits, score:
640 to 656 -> 27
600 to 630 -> 34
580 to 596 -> 40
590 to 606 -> 39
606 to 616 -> 38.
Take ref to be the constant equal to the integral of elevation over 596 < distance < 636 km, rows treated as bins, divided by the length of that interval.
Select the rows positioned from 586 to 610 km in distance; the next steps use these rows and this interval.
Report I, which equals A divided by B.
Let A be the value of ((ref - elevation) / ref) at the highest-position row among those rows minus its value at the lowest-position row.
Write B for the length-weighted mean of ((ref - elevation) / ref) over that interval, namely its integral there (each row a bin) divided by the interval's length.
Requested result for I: 0.1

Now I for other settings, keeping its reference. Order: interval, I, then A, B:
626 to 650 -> -0.6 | -0.19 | 0.31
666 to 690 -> 1.3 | -0.05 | -0.04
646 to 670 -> -5.0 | -0.14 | 0.03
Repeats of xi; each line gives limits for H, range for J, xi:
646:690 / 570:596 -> 10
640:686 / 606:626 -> -559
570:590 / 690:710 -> 54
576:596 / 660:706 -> -12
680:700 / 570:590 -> 299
